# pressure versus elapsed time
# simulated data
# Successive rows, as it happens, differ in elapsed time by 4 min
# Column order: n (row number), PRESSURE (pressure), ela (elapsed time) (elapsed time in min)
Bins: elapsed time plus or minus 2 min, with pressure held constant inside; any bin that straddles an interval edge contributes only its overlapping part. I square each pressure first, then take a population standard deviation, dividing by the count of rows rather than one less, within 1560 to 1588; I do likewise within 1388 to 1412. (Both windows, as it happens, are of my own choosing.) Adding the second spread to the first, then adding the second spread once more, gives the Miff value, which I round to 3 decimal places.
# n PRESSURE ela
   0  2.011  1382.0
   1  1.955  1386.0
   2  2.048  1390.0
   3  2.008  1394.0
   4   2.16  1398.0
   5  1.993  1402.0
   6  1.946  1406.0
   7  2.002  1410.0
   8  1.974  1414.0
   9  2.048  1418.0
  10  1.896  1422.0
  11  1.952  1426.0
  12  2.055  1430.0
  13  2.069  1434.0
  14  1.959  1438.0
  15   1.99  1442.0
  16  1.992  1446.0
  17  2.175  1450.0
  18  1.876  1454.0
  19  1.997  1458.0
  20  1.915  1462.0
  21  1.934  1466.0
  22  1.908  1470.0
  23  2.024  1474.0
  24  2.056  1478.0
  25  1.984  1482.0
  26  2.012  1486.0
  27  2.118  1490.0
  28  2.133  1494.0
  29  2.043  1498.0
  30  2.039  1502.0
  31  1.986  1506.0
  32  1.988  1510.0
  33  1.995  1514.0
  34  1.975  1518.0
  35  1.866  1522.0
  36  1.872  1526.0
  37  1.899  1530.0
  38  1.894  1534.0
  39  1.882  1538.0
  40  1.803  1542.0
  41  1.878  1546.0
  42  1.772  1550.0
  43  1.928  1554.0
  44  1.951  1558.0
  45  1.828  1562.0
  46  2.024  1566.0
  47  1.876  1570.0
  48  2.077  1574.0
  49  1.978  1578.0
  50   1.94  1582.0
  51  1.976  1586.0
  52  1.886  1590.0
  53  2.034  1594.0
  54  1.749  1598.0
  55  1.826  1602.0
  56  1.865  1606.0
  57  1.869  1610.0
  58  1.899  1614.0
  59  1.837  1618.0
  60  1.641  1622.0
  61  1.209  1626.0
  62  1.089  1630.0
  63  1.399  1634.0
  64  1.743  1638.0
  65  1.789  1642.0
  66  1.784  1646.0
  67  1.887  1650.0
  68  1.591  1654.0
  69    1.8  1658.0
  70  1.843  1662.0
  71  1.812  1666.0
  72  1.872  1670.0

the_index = 0.857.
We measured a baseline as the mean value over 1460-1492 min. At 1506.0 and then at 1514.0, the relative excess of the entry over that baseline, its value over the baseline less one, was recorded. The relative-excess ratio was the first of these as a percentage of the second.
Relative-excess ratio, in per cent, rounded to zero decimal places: -700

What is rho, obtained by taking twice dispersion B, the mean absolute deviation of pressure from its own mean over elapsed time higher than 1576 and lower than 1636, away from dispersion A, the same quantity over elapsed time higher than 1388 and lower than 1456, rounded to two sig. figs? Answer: -0.38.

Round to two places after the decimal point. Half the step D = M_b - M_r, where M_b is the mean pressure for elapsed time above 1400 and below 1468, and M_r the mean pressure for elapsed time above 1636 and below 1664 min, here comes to 0.10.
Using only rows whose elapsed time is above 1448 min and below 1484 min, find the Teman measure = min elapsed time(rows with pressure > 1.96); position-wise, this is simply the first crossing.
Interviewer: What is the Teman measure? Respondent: 1450.0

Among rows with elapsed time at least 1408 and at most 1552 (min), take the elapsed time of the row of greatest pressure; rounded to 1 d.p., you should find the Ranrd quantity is 1450.0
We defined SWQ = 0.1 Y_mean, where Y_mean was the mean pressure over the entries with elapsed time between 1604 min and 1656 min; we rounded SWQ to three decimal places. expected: 0.166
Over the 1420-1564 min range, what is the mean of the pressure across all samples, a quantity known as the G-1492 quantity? 1.96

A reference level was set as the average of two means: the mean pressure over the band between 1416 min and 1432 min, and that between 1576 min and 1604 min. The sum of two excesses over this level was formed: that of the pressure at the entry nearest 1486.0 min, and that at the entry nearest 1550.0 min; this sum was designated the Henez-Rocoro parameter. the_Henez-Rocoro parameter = -0.12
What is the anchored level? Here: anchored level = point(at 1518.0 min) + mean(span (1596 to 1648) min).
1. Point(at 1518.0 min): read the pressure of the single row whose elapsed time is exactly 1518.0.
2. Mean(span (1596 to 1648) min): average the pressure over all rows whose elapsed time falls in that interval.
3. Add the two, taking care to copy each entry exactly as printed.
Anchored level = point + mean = 3.64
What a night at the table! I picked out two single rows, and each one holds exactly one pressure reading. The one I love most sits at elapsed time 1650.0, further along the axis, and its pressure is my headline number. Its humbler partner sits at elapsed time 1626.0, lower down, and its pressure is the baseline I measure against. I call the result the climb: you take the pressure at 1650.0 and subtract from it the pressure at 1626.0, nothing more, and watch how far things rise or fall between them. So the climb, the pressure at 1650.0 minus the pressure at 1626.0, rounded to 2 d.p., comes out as 0.68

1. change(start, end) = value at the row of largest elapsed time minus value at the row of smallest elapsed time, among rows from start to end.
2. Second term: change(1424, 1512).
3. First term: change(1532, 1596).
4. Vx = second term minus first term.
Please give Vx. -0.10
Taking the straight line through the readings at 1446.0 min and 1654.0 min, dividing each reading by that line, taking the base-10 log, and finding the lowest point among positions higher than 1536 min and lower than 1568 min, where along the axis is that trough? 1550.0 min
